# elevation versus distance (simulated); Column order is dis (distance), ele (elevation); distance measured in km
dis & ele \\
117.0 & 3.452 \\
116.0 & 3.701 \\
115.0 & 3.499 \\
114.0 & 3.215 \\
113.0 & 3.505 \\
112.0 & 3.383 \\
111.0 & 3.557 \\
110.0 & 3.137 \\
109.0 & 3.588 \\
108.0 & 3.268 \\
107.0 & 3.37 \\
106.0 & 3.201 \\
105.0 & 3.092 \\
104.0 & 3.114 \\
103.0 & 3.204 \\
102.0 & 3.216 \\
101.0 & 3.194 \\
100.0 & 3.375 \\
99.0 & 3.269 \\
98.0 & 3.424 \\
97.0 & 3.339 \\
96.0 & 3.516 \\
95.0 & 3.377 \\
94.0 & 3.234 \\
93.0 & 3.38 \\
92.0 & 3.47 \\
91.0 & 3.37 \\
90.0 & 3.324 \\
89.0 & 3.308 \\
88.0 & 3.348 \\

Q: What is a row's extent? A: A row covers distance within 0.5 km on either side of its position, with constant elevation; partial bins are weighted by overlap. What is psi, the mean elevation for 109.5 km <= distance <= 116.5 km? 3.43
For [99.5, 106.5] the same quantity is 3.20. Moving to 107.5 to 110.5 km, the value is 3.33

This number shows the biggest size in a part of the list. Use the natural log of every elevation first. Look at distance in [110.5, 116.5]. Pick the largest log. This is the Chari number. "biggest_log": 1.31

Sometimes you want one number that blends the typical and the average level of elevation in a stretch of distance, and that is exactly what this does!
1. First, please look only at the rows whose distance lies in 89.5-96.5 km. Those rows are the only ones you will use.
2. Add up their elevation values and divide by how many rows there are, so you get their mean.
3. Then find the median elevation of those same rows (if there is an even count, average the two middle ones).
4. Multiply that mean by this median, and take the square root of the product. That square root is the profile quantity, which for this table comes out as 3.38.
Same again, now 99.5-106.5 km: 3.20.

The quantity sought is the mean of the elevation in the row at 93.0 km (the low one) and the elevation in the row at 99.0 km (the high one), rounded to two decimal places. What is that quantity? 3.32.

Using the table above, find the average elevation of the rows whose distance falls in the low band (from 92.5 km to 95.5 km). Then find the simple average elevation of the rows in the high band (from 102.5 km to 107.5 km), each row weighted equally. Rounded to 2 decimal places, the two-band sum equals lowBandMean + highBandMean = 6.53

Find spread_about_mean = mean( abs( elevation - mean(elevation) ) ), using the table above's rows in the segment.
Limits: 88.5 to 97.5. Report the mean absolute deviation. 0.060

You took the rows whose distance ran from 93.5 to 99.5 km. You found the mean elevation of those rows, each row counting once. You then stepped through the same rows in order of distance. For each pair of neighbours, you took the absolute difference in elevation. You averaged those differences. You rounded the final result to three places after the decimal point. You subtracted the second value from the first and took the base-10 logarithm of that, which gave 0.508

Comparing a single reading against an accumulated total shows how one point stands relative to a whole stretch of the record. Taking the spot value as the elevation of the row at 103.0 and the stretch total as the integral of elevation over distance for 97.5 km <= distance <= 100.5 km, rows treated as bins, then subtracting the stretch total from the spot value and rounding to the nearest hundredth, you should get -6.86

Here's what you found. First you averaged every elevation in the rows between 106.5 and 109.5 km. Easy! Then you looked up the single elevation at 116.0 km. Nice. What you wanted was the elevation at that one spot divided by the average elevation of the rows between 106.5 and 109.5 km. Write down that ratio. 1.09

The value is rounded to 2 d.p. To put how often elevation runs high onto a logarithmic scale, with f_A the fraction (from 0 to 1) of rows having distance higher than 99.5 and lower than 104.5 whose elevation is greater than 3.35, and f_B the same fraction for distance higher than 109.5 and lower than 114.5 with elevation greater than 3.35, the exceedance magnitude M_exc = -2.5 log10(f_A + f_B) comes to 0.24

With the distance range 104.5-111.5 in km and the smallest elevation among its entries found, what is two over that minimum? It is 0.647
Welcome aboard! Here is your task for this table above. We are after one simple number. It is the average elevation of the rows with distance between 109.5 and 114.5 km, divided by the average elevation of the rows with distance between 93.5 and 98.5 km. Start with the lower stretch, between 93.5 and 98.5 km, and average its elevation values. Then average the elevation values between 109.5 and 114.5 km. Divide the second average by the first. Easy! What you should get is 0.99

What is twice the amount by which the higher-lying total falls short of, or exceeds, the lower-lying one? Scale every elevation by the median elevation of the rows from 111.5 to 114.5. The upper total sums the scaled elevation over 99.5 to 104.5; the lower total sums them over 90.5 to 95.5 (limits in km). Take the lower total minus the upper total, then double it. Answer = 0.4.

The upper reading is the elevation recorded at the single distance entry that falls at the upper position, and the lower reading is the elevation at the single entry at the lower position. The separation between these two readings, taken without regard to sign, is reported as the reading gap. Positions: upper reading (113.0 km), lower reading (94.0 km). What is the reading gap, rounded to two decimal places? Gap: 0.27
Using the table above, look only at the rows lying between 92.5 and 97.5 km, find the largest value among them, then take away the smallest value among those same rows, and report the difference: 0.28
